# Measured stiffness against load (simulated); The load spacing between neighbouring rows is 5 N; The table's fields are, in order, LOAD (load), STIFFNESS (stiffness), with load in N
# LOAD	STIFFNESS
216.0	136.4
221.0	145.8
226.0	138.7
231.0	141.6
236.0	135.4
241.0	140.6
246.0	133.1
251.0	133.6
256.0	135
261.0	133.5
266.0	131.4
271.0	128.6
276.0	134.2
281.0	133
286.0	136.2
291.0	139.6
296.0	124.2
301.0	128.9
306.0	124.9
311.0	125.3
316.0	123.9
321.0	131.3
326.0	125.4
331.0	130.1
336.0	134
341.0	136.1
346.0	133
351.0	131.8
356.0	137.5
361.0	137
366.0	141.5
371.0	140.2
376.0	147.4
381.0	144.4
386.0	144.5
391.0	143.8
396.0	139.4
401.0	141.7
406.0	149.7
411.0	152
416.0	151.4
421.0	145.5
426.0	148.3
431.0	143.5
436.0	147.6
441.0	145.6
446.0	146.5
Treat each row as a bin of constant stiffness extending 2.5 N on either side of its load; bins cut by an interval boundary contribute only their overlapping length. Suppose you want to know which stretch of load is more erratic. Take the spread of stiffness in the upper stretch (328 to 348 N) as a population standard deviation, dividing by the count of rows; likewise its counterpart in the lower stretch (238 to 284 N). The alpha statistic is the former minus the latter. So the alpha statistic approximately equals -0.85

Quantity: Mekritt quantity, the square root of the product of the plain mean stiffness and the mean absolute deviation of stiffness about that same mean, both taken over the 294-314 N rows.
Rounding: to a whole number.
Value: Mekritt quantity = 14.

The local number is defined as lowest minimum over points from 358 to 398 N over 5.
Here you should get 27.4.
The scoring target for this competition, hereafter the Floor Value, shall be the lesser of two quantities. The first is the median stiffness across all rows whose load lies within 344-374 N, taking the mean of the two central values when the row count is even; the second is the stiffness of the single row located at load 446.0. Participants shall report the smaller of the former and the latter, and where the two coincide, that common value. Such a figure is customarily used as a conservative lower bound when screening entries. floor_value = 137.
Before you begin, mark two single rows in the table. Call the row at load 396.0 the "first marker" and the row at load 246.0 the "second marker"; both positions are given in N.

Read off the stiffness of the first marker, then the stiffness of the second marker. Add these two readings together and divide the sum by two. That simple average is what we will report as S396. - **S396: 136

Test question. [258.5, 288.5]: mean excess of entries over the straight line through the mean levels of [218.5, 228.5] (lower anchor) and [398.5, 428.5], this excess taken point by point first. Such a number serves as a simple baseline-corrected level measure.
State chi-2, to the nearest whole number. -11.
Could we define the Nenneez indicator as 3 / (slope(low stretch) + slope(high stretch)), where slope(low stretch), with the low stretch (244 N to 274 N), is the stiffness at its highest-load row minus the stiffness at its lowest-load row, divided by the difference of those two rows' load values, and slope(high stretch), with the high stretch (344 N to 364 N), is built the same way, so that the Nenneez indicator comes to 35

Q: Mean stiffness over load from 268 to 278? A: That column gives 131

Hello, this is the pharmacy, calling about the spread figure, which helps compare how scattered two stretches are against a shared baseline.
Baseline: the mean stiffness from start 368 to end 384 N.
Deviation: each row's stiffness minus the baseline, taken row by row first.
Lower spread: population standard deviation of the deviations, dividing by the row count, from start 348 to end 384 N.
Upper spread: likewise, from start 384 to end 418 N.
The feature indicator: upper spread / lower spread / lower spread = 0.20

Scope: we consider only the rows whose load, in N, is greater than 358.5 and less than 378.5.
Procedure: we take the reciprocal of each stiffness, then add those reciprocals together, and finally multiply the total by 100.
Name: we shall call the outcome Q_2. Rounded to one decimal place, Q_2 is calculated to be 2.8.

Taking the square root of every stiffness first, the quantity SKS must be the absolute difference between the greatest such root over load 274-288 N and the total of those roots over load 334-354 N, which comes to 35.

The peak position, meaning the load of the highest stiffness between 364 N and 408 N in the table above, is 406.0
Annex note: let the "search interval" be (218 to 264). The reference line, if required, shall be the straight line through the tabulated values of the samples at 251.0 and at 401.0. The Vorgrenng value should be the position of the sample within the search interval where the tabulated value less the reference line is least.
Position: 261.0 N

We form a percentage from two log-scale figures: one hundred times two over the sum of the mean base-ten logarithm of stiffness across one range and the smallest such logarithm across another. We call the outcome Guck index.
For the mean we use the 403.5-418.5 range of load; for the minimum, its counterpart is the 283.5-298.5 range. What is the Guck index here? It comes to 46.8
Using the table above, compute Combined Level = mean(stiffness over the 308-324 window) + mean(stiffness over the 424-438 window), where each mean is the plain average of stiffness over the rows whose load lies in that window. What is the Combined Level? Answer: 273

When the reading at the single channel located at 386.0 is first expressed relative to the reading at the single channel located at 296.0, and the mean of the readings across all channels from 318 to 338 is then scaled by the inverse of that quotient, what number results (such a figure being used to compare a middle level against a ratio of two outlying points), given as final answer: 112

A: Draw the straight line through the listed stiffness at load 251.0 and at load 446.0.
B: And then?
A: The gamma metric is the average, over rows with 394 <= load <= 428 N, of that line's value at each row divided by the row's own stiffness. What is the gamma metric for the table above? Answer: 0.98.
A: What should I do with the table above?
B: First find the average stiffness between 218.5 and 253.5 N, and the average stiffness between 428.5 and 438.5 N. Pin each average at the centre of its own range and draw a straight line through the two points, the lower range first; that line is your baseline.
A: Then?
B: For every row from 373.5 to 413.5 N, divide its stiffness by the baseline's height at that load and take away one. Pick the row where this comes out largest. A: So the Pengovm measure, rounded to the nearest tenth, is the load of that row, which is 411.0 N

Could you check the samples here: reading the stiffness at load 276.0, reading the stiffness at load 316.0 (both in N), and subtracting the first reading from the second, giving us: -10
